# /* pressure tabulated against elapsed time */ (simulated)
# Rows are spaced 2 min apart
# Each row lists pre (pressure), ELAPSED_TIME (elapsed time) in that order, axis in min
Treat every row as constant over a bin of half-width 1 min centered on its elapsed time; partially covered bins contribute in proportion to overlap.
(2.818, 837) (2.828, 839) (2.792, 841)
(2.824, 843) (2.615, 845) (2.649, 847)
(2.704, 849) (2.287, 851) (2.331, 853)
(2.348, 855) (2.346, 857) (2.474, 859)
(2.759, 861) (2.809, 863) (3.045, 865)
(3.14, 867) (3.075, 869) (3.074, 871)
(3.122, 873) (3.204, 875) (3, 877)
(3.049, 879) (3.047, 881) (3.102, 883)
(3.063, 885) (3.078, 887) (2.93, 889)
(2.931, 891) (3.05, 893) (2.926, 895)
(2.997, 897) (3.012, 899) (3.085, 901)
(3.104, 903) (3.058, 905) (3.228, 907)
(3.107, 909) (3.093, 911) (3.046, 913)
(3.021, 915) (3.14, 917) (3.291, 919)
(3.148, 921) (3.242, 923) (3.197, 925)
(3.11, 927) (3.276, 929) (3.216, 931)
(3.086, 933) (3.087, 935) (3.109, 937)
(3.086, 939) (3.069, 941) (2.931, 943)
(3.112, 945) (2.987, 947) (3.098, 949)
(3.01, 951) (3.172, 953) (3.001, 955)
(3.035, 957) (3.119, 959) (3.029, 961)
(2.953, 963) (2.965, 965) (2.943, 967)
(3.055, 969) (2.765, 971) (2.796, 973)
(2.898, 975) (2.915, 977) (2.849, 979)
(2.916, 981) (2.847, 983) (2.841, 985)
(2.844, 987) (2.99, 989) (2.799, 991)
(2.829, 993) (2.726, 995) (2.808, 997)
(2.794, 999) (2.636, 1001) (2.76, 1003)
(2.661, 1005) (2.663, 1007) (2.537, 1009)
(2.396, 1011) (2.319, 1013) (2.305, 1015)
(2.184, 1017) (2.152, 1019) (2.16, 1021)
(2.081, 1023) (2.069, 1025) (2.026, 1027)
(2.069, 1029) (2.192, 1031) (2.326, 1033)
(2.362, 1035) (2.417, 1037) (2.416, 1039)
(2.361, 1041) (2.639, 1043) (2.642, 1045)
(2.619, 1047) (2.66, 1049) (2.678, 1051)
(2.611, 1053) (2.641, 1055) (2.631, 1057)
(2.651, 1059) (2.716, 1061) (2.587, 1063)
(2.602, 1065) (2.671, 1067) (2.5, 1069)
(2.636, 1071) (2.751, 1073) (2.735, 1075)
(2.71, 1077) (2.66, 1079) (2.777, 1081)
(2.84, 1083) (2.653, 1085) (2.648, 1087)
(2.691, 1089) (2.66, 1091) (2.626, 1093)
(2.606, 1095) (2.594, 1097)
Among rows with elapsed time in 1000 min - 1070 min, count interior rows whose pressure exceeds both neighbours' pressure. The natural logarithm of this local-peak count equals 2.2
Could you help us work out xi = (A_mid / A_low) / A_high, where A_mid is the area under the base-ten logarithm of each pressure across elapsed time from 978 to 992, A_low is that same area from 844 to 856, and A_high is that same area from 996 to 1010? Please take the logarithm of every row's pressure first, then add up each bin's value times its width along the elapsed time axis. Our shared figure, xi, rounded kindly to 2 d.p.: 0.22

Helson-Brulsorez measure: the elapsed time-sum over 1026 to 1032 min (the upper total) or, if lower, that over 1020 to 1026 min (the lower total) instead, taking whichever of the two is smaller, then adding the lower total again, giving 12.6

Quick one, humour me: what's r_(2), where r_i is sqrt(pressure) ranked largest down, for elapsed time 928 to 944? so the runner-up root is 1.79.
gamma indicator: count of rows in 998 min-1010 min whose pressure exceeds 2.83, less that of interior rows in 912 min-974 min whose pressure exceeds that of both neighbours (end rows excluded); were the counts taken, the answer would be -10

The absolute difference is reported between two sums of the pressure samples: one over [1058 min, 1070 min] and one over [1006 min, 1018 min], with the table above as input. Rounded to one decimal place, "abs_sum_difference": 1.3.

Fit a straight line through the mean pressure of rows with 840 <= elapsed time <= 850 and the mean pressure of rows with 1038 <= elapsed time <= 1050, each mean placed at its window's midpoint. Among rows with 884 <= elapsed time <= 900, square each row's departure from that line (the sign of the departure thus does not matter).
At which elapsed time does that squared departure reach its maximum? 887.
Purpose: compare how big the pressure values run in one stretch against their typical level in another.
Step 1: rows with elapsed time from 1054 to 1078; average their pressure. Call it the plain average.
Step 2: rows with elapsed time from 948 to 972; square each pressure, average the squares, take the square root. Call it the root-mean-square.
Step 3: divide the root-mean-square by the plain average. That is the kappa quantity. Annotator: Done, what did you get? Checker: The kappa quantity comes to 1.14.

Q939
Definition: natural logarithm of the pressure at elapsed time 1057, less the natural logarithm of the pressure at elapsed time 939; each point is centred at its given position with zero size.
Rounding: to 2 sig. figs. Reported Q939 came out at -0.16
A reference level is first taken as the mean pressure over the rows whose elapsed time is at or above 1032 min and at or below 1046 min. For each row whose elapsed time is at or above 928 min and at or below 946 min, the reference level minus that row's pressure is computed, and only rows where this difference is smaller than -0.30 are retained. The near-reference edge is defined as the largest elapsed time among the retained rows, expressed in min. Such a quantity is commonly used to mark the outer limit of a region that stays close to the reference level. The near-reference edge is 945 min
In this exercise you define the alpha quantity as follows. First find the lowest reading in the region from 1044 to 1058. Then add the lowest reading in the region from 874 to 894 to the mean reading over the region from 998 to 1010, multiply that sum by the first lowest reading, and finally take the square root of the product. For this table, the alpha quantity 3.83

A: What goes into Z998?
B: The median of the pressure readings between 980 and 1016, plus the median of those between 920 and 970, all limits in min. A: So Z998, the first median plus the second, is 5.86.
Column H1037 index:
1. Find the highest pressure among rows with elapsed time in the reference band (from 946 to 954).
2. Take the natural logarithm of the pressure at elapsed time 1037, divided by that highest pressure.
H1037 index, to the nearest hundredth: -0.27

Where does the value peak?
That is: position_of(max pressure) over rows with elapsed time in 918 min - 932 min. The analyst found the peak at 919 min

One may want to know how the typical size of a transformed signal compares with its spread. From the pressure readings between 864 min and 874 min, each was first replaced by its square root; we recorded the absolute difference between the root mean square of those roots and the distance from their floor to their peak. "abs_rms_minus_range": 1.73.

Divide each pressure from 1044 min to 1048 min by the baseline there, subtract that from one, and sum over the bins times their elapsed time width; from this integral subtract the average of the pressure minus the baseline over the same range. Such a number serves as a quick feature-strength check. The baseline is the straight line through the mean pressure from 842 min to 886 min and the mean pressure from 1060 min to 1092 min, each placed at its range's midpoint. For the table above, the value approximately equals 0.2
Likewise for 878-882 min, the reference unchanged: -0.6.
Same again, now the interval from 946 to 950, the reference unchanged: -0.7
